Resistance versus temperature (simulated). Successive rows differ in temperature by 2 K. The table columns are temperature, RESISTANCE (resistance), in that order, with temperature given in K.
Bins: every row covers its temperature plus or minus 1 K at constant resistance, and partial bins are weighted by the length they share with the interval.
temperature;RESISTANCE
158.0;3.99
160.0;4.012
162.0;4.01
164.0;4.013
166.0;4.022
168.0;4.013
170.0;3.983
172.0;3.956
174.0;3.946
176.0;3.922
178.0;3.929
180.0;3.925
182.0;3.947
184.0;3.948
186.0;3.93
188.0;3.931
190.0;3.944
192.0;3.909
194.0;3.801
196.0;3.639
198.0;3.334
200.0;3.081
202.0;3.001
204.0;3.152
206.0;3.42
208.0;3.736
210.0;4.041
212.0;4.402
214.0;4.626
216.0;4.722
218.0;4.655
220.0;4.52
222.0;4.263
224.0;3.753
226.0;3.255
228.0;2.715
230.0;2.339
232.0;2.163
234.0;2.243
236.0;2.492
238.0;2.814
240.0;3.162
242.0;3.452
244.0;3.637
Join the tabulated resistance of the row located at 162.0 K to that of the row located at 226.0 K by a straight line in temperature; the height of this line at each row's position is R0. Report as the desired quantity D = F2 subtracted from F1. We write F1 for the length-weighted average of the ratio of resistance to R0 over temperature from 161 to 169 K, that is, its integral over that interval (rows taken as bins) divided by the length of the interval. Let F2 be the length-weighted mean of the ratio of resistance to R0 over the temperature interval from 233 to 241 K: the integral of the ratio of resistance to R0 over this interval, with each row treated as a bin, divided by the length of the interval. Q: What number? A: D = 0.15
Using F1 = 1.01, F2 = 0.86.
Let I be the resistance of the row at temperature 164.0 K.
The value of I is 4.013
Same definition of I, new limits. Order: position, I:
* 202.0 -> 3.001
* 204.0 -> 3.152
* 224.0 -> 3.753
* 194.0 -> 3.801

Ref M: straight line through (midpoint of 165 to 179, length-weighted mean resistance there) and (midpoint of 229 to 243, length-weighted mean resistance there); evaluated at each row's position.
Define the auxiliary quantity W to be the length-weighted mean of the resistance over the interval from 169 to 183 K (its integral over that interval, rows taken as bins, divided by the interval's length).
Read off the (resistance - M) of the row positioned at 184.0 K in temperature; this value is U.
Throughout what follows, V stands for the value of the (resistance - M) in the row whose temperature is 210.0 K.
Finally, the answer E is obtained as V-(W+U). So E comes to -3.3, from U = 0.2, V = 0.85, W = 3.94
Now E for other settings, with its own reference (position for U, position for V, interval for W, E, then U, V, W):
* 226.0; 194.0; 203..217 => -4.1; 0.4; 0.28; 4.01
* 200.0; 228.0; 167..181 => -3.8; -0.3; -0.11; 3.95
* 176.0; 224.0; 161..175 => -3.2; 0.0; 0.84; 3.99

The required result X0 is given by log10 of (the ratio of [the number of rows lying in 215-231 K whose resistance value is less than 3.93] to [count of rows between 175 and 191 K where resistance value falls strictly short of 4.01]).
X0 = -0.30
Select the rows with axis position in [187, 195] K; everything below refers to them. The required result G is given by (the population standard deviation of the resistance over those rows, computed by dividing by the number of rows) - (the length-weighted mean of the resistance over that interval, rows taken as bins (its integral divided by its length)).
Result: -3.8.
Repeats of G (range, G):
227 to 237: -2.2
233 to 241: -2.3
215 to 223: -4.4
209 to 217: -4.2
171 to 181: -3.9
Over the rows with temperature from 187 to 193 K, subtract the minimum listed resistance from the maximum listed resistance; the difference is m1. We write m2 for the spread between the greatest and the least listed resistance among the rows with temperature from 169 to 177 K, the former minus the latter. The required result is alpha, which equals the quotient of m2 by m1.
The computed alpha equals 1.7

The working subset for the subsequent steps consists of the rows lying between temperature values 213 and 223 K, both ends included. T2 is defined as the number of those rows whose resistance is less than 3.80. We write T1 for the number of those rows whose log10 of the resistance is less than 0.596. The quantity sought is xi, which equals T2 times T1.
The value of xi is 0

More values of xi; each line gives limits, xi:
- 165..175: 0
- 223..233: 25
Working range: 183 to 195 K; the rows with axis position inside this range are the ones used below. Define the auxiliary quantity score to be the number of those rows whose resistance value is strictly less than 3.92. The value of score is 2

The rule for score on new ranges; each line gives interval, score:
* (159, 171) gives 0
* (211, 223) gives 0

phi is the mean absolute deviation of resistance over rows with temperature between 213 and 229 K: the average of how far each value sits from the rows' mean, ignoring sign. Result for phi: 0.62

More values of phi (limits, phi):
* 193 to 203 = 0.28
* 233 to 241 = 0.31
